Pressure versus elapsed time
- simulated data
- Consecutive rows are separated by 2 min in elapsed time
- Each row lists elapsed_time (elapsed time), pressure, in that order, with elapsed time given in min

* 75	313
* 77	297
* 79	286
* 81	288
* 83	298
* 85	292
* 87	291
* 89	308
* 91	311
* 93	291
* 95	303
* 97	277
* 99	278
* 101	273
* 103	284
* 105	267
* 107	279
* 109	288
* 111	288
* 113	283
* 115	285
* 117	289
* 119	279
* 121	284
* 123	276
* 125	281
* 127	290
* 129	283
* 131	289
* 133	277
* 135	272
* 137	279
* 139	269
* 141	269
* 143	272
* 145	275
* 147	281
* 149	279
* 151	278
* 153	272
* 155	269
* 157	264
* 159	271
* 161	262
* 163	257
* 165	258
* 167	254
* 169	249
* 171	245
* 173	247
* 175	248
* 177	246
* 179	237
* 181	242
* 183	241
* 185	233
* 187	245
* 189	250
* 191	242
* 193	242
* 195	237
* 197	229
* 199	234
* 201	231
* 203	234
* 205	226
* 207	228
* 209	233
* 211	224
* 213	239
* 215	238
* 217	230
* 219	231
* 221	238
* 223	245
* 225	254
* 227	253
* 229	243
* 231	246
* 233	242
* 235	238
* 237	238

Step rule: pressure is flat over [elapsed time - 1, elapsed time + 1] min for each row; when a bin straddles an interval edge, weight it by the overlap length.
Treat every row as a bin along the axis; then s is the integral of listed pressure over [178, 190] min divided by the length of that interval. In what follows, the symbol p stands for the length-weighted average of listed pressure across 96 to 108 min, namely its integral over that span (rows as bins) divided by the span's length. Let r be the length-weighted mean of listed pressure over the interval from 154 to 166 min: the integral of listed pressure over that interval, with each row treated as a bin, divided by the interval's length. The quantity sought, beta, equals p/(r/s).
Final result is 253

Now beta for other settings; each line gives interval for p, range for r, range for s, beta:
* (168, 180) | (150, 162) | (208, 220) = 212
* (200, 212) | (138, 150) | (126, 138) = 236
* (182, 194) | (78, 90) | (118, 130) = 233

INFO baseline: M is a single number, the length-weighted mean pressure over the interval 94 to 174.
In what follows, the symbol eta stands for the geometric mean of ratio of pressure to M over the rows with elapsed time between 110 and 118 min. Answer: 1.04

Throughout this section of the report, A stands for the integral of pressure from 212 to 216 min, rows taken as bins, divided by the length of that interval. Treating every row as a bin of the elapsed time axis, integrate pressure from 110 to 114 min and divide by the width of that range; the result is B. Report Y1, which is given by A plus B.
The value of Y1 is 524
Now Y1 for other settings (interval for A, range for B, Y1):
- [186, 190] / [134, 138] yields 523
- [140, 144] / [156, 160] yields 538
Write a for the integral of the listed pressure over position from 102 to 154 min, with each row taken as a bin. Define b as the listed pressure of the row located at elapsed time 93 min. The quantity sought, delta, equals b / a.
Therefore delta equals 0.0200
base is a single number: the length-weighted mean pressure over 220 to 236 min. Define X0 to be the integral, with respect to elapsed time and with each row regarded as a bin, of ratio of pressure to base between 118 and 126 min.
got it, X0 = 9.1 min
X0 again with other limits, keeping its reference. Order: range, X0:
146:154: 9.1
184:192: 7.9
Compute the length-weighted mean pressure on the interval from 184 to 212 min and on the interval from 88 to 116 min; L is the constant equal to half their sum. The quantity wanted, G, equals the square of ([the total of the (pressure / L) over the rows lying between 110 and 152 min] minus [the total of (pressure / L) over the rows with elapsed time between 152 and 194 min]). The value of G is 5.4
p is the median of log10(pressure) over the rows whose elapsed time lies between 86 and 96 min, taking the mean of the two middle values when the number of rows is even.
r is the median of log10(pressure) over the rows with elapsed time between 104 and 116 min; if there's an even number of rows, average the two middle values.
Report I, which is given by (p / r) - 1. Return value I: 0.011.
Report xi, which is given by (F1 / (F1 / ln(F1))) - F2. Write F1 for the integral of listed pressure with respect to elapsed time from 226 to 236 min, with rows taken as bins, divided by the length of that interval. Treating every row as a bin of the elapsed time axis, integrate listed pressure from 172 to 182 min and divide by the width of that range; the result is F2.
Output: -239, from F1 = 244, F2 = 244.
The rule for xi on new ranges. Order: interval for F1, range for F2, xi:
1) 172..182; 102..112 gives -276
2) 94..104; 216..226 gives -234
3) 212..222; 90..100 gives -287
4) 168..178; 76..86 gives -287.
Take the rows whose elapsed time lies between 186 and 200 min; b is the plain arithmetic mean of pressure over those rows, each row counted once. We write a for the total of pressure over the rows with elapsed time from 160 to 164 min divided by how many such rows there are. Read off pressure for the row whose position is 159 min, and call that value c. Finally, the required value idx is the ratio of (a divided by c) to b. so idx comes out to 0.0040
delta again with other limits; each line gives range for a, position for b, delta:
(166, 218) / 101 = 0.0220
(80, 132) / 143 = 0.0182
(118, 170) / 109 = 0.0203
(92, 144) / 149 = 0.0191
